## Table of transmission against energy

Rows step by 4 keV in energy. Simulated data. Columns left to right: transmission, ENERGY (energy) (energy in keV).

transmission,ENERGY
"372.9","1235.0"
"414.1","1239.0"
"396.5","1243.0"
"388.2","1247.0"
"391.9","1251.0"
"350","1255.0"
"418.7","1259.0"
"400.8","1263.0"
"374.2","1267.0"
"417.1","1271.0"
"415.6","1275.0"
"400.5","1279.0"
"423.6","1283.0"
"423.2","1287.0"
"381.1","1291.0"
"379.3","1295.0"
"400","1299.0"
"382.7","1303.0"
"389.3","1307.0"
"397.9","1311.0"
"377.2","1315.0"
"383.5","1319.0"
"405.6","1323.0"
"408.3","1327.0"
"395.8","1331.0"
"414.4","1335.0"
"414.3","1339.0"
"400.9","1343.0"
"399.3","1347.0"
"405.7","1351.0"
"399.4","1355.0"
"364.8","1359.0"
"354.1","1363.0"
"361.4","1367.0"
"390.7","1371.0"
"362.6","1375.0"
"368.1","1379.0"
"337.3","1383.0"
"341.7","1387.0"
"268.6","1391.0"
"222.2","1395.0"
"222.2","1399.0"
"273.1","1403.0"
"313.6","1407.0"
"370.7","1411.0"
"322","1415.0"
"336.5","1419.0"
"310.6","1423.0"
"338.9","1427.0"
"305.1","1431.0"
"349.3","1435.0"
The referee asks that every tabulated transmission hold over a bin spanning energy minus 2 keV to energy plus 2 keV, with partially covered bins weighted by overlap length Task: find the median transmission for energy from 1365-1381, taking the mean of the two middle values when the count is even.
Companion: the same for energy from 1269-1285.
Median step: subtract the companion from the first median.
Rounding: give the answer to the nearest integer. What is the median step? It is -51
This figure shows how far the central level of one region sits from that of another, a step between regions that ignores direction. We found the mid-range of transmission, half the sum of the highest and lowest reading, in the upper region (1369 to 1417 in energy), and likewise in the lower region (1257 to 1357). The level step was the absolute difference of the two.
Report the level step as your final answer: 92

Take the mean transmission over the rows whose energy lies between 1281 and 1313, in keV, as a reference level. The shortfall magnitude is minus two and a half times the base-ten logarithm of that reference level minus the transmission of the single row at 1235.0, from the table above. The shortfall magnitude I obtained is -3.5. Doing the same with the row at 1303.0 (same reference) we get -2.9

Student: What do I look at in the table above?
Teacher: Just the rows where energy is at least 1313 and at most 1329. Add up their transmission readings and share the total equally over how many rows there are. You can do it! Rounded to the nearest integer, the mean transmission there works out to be 394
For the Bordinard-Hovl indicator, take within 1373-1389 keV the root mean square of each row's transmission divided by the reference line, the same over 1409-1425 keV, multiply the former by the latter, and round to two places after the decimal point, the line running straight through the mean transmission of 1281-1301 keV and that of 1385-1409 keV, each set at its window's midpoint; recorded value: 1.62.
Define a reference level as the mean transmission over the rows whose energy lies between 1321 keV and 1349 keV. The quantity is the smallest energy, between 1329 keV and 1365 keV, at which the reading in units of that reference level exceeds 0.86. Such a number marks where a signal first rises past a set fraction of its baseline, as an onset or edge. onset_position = 1331.0 keV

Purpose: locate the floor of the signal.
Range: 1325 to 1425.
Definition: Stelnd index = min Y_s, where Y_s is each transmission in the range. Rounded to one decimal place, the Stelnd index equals 222.2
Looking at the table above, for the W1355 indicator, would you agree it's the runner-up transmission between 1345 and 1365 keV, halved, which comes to 200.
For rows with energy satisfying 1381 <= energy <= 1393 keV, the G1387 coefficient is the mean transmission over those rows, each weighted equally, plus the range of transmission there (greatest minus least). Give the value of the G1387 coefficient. 389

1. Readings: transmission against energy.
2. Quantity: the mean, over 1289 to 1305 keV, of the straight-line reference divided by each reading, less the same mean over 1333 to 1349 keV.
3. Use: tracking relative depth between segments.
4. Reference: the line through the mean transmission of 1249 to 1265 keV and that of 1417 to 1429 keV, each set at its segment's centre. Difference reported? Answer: 0.09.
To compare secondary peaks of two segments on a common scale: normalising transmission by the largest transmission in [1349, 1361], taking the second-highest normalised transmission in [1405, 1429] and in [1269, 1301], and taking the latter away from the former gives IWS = -0.21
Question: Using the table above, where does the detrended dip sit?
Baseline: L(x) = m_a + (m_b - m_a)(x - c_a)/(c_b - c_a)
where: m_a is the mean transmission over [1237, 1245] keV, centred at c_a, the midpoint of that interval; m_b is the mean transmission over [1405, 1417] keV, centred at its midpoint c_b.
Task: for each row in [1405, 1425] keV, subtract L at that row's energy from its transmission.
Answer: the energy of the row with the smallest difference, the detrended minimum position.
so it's 1407.0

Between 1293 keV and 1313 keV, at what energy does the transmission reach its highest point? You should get 1299.0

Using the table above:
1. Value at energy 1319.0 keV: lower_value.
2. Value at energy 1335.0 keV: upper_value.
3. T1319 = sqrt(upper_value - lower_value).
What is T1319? 5.6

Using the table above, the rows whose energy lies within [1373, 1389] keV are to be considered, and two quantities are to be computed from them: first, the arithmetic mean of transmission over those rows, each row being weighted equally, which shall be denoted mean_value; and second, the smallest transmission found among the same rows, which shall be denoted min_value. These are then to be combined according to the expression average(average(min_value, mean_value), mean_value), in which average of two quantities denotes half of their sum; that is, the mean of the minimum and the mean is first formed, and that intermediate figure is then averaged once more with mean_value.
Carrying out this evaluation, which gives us 349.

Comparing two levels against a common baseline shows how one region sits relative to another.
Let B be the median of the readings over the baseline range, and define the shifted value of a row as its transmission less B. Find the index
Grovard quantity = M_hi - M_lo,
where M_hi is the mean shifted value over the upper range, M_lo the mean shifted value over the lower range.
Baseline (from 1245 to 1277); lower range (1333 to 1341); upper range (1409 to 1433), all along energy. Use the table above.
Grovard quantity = -84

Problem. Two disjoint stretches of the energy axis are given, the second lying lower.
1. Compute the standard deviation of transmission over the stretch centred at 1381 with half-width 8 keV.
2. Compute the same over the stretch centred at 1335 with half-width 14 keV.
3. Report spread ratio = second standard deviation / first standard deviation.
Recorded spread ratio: 0.5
